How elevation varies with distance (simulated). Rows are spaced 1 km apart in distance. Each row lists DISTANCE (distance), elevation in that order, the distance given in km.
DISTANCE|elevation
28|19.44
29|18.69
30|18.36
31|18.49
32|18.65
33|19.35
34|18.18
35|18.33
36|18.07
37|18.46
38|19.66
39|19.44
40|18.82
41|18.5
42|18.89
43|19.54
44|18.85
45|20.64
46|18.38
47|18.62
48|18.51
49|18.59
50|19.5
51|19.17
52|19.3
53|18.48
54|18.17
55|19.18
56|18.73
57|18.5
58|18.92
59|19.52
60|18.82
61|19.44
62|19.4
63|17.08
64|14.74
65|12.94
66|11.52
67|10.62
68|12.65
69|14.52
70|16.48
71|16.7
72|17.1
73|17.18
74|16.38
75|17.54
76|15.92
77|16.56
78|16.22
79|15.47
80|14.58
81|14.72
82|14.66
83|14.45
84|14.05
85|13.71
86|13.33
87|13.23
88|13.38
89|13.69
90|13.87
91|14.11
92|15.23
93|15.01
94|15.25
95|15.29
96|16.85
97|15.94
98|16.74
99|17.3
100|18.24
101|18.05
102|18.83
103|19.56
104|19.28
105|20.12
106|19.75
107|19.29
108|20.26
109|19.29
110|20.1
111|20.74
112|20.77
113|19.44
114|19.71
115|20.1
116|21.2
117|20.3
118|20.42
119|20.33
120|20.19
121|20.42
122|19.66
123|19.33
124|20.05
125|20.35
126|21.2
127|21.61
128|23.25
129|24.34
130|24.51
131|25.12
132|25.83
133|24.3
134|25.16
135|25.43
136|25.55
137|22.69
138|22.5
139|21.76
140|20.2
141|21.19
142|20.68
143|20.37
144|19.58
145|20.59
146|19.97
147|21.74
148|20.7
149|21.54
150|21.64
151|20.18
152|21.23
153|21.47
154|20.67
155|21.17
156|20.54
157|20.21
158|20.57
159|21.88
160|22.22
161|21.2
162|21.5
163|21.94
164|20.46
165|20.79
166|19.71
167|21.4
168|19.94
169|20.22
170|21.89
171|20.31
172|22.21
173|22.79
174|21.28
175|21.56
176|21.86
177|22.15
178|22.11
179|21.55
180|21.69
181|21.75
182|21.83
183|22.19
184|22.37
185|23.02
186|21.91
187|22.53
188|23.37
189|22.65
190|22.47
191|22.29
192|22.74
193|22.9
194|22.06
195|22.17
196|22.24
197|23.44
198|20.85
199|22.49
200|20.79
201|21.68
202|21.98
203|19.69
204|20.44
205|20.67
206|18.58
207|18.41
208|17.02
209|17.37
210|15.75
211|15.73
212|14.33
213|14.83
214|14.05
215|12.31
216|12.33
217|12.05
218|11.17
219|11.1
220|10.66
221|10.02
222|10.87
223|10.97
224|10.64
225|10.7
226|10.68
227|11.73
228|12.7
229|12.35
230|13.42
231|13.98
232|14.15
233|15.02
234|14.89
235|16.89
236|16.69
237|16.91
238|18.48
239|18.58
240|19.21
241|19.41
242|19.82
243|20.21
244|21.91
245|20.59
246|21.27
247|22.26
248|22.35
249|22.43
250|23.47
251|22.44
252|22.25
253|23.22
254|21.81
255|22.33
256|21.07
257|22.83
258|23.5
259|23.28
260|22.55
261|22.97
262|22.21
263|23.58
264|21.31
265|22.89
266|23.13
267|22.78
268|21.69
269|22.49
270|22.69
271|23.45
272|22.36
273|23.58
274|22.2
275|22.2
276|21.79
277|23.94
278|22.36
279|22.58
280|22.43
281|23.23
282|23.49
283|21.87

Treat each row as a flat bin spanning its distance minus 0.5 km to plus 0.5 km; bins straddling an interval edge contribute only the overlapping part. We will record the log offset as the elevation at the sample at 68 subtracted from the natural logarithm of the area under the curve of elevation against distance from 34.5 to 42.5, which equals -8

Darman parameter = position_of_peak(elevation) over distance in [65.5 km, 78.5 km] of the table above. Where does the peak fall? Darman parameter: 75 km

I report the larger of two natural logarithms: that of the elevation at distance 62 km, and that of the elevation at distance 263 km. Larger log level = 3.16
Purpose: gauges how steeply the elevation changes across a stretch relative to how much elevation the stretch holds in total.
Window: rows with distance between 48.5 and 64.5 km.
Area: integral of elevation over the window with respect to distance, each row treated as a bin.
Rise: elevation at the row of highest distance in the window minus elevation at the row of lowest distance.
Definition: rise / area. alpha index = -0.013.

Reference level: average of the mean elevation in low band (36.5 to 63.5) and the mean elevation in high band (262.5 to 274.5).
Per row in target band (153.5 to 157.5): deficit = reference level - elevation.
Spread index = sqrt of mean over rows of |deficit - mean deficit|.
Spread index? 0.52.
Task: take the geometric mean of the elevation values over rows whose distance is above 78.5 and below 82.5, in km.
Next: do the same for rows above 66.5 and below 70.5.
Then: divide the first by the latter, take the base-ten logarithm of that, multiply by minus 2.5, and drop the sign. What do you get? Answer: 0.11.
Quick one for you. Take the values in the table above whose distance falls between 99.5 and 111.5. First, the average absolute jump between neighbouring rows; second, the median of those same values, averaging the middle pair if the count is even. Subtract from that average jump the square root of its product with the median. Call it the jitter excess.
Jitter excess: -2.9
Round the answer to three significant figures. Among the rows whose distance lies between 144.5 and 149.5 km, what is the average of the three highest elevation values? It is 21.3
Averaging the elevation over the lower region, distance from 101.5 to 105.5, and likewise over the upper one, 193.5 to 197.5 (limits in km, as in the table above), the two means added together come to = 41.9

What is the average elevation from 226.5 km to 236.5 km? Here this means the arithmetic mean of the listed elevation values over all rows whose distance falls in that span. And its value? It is 14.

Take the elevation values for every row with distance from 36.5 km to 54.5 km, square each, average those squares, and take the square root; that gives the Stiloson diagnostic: 19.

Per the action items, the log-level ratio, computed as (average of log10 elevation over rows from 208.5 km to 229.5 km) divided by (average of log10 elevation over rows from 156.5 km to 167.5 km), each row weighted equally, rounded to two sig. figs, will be 0.82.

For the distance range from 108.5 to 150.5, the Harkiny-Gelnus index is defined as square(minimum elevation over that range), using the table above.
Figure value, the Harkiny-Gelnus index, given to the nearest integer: 372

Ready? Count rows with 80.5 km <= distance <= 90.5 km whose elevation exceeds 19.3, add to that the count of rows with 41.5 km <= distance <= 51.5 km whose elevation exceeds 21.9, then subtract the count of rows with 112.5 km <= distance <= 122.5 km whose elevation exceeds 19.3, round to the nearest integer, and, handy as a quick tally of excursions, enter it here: -10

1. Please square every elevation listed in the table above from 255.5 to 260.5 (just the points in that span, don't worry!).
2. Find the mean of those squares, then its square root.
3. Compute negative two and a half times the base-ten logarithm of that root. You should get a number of -3.39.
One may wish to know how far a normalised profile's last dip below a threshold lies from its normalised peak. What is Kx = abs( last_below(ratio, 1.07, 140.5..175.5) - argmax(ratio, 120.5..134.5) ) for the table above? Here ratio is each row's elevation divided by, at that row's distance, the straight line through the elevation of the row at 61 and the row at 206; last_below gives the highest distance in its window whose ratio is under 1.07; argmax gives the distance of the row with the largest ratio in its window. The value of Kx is 36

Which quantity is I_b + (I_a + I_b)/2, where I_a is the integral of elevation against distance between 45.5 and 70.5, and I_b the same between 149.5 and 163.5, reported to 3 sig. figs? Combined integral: 661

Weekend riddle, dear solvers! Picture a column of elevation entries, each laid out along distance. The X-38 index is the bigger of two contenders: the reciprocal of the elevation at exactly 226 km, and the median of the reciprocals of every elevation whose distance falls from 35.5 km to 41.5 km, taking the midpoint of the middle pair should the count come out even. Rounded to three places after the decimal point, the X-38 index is 0.094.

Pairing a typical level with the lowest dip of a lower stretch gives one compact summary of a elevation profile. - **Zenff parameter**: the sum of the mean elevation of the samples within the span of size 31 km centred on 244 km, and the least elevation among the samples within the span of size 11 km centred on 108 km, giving 39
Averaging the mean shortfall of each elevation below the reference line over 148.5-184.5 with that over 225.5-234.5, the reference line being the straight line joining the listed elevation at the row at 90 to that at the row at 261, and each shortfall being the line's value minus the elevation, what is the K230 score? 2.4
